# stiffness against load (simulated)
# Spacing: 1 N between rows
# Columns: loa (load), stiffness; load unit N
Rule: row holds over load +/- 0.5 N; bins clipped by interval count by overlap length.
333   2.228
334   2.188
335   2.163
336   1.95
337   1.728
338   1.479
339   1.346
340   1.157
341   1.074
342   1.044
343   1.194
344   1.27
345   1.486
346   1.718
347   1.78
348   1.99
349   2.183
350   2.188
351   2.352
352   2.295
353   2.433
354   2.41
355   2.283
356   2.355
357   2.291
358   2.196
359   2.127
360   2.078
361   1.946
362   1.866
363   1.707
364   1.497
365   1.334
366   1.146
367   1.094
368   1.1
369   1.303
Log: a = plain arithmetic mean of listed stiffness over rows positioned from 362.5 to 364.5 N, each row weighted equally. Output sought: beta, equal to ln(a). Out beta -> 0.5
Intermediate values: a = 1.6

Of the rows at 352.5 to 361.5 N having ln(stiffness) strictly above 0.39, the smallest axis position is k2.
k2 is 353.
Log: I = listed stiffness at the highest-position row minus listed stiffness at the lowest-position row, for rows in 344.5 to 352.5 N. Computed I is 0.8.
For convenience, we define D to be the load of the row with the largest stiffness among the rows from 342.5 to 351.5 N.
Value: 351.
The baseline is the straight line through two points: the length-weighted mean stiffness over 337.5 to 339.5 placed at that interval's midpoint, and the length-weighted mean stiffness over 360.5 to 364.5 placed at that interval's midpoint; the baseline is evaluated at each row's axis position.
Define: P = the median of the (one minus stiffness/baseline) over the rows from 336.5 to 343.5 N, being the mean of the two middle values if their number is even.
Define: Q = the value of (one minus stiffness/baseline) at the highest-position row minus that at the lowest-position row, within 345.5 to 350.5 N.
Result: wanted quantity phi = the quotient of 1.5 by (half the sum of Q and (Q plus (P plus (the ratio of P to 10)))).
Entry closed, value -10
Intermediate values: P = 0.19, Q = -0.26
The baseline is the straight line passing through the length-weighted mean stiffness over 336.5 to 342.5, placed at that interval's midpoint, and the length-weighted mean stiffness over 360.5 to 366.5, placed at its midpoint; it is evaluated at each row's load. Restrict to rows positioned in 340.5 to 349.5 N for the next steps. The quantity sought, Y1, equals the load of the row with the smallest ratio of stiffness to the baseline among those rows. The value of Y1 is 342 N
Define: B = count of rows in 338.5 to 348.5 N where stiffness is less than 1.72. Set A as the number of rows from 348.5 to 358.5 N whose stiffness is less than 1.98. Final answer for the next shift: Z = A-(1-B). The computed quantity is 7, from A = 0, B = 8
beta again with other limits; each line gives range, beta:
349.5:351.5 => 0.8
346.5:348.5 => 0.6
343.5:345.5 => 0.3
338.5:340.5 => 0.2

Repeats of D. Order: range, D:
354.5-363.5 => 356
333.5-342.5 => 334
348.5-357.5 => 353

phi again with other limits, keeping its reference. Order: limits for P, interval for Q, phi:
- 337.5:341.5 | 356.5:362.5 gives 4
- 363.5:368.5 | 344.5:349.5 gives -7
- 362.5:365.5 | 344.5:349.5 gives -5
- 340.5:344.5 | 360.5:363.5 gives 5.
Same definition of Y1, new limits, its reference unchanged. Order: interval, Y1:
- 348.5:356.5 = 350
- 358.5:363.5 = 363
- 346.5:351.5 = 347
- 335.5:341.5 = 341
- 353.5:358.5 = 358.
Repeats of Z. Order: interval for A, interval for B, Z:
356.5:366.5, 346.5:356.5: 5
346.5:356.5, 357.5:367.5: 5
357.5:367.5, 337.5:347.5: 15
